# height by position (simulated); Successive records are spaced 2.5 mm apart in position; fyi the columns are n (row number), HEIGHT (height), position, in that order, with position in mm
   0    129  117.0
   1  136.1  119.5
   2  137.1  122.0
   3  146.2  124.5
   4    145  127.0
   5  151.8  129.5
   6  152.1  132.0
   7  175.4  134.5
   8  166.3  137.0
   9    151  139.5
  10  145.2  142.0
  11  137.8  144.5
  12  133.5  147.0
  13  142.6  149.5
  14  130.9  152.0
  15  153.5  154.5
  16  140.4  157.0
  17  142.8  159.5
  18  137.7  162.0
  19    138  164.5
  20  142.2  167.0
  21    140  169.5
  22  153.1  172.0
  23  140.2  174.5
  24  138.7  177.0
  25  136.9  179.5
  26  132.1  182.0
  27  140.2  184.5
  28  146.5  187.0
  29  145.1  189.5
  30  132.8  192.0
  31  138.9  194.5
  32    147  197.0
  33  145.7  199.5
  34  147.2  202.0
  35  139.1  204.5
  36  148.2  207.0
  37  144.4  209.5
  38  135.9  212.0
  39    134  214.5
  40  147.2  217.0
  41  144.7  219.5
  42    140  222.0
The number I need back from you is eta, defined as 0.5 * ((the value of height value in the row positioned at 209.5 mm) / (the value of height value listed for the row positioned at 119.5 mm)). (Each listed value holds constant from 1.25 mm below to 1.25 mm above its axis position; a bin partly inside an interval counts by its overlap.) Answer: 0.530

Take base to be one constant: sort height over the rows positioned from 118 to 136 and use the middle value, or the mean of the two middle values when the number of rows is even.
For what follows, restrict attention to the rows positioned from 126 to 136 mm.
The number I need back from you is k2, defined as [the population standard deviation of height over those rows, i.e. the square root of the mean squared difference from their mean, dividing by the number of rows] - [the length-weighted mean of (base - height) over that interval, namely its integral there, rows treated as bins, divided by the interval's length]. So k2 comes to 21.9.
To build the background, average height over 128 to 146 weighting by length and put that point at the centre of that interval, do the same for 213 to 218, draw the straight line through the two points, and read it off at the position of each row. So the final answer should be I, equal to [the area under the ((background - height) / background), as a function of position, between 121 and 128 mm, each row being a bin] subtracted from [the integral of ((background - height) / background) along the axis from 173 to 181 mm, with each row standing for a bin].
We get -0.16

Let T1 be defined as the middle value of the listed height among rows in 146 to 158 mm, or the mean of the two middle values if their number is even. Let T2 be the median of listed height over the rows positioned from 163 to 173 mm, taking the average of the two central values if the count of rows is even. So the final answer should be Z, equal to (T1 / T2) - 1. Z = -0.005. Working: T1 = 140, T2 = 141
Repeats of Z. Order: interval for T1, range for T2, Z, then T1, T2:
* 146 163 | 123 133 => -0.058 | 140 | 149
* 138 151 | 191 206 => 0.001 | 143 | 142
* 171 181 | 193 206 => -0.043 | 139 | 146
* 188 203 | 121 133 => -0.005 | 145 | 146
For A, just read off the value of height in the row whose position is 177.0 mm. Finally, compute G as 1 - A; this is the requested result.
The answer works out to -138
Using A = 138.7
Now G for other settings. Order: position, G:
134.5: -174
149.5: -142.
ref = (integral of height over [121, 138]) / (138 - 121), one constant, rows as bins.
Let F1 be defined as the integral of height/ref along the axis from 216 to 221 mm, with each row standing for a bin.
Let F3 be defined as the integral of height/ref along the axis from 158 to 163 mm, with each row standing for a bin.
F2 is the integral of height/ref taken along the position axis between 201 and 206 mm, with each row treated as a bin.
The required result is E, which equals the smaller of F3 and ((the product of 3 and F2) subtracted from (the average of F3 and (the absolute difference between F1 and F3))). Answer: -11.62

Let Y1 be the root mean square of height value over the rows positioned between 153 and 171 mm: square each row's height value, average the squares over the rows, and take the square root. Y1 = 142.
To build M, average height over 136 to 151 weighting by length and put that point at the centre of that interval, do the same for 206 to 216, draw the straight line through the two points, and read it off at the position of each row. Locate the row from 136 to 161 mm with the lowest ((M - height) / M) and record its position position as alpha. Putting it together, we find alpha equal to 137.0 mm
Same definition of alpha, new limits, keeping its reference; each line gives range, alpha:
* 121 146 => 134.5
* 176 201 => 197.0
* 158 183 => 172.0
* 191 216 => 207.0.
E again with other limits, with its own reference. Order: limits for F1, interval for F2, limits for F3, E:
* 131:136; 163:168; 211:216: -10.99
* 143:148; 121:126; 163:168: -11.55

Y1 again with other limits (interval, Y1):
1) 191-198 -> 140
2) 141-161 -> 141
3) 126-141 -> 157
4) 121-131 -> 145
